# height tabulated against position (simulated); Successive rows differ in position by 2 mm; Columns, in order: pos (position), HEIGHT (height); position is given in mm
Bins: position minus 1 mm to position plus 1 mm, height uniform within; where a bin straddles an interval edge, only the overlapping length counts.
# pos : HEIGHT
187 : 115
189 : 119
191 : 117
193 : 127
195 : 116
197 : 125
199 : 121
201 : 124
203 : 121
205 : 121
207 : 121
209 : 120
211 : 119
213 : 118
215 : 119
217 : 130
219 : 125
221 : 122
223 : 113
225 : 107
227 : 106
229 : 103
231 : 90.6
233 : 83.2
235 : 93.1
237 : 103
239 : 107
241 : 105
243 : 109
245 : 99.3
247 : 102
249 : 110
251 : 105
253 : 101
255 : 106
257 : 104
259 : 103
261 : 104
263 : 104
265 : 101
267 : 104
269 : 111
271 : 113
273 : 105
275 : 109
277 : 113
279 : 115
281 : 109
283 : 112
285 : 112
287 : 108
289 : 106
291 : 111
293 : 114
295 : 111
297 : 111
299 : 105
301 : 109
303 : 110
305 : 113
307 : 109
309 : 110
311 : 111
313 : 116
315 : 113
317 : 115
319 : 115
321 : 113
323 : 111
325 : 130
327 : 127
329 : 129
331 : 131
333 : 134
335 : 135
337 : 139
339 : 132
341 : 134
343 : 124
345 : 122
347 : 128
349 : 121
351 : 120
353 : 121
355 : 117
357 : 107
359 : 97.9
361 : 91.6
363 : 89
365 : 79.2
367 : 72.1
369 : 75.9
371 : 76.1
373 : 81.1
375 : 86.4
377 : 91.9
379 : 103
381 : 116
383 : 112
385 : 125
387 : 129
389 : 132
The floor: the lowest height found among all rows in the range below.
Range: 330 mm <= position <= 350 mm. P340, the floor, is 121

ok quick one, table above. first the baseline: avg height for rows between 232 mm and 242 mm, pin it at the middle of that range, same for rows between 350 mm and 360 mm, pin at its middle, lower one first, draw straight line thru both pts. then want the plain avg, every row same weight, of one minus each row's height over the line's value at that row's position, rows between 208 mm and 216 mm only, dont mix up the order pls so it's -0.25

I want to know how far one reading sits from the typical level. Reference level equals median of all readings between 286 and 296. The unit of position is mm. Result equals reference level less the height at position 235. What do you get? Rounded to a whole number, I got 18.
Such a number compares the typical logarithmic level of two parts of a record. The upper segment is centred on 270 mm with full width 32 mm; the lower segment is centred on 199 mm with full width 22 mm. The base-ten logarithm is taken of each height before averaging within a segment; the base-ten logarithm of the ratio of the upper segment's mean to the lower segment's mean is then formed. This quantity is -0.011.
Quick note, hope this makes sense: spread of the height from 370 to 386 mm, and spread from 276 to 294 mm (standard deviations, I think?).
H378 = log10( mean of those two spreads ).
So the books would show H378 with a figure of 1.0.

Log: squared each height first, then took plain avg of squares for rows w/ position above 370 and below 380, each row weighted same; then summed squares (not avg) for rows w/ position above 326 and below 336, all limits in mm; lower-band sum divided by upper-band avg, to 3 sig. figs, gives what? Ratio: 11.1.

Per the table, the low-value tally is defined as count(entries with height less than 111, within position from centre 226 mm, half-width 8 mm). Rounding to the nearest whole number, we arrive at 5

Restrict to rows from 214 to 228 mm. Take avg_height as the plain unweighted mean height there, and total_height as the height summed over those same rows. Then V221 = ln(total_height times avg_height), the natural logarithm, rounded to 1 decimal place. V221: 11.5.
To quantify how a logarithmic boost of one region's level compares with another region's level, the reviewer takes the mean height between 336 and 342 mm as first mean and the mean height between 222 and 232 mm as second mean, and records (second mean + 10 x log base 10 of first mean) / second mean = 1.20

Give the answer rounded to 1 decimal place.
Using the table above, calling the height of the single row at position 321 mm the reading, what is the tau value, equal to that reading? 113.0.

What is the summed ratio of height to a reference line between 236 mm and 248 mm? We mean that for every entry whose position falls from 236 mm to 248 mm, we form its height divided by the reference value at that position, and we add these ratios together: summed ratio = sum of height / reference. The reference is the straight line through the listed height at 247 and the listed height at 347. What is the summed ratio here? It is 6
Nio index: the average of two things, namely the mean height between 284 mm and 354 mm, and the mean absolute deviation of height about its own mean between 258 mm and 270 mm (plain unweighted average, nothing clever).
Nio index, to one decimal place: 60.4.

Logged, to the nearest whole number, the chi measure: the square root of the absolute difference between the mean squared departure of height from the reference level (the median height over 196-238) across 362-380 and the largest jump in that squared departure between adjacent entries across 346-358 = 34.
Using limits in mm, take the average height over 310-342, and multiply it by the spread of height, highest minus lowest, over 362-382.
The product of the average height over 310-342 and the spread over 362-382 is 5446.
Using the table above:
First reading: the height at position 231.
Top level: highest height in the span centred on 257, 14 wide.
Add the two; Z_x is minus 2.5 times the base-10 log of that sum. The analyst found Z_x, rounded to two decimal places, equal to -5.73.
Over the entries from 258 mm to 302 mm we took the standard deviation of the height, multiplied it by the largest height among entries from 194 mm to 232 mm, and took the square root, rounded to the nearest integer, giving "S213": 23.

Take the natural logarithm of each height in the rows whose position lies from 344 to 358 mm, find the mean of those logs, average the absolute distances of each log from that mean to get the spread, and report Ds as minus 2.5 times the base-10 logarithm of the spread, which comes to 3.6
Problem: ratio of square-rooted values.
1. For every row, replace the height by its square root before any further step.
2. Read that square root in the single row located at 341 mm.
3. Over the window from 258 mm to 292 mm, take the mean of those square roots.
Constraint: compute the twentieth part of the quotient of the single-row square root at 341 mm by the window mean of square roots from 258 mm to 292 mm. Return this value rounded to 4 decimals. 0.0556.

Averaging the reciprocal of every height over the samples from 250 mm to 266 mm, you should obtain 0.0097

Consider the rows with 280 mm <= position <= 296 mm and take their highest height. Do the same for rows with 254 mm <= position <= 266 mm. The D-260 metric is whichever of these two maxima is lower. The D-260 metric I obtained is 106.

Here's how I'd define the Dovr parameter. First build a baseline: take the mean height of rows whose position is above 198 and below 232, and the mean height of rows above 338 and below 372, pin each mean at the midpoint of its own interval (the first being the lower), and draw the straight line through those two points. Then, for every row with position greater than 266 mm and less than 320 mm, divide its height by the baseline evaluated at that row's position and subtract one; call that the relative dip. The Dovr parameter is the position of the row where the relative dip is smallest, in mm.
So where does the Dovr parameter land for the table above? 267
